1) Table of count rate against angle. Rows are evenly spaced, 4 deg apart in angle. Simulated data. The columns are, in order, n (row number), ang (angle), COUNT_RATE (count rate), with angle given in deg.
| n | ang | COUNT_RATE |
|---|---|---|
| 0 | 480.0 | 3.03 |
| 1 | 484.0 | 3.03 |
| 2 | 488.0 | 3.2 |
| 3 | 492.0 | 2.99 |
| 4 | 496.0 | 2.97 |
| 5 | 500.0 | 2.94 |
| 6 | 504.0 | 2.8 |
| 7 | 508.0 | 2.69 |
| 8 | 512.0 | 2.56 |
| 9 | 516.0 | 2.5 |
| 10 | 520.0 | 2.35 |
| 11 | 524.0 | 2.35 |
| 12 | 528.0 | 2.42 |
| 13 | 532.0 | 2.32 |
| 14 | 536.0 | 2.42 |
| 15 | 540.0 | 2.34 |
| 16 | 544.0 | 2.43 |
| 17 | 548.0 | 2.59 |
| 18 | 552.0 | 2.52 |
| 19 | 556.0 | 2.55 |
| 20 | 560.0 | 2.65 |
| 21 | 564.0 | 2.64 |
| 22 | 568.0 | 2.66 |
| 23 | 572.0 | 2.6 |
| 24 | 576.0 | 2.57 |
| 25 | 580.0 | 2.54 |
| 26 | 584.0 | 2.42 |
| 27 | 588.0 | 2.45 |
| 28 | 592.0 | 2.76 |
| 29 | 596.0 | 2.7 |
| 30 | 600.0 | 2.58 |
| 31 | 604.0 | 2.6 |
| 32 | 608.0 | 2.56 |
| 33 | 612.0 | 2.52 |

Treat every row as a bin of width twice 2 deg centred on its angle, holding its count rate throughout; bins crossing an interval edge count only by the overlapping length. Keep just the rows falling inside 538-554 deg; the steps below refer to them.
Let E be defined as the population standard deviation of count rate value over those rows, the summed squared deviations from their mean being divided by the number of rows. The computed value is 0.094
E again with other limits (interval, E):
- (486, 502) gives 0.103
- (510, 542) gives 0.080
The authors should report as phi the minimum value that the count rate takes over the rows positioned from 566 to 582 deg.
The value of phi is 2.54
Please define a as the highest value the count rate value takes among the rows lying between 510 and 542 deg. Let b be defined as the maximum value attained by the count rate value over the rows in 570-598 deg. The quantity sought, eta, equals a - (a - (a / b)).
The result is 0.93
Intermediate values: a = 2.56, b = 2.76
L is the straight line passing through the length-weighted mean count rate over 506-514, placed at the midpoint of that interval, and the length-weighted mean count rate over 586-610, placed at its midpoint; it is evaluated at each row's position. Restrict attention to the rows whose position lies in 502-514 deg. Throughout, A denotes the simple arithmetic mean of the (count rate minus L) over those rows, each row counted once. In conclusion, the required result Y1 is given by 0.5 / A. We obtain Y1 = 9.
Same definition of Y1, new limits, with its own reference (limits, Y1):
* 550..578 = -31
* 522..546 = -2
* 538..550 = -3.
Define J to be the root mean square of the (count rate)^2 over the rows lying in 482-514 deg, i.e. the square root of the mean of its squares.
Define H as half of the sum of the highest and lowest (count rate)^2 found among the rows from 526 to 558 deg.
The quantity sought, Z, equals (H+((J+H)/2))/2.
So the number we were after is 6.66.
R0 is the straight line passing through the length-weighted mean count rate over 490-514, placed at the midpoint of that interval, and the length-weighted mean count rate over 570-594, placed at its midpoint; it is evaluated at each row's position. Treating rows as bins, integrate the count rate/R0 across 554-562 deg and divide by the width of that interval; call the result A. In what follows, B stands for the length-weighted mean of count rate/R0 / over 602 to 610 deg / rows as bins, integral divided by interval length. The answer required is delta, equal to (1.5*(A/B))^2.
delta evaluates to 2.01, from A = 0.99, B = 1.04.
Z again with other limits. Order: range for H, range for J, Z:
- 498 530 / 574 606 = 6.98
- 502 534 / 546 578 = 6.65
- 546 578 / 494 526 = 6.82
